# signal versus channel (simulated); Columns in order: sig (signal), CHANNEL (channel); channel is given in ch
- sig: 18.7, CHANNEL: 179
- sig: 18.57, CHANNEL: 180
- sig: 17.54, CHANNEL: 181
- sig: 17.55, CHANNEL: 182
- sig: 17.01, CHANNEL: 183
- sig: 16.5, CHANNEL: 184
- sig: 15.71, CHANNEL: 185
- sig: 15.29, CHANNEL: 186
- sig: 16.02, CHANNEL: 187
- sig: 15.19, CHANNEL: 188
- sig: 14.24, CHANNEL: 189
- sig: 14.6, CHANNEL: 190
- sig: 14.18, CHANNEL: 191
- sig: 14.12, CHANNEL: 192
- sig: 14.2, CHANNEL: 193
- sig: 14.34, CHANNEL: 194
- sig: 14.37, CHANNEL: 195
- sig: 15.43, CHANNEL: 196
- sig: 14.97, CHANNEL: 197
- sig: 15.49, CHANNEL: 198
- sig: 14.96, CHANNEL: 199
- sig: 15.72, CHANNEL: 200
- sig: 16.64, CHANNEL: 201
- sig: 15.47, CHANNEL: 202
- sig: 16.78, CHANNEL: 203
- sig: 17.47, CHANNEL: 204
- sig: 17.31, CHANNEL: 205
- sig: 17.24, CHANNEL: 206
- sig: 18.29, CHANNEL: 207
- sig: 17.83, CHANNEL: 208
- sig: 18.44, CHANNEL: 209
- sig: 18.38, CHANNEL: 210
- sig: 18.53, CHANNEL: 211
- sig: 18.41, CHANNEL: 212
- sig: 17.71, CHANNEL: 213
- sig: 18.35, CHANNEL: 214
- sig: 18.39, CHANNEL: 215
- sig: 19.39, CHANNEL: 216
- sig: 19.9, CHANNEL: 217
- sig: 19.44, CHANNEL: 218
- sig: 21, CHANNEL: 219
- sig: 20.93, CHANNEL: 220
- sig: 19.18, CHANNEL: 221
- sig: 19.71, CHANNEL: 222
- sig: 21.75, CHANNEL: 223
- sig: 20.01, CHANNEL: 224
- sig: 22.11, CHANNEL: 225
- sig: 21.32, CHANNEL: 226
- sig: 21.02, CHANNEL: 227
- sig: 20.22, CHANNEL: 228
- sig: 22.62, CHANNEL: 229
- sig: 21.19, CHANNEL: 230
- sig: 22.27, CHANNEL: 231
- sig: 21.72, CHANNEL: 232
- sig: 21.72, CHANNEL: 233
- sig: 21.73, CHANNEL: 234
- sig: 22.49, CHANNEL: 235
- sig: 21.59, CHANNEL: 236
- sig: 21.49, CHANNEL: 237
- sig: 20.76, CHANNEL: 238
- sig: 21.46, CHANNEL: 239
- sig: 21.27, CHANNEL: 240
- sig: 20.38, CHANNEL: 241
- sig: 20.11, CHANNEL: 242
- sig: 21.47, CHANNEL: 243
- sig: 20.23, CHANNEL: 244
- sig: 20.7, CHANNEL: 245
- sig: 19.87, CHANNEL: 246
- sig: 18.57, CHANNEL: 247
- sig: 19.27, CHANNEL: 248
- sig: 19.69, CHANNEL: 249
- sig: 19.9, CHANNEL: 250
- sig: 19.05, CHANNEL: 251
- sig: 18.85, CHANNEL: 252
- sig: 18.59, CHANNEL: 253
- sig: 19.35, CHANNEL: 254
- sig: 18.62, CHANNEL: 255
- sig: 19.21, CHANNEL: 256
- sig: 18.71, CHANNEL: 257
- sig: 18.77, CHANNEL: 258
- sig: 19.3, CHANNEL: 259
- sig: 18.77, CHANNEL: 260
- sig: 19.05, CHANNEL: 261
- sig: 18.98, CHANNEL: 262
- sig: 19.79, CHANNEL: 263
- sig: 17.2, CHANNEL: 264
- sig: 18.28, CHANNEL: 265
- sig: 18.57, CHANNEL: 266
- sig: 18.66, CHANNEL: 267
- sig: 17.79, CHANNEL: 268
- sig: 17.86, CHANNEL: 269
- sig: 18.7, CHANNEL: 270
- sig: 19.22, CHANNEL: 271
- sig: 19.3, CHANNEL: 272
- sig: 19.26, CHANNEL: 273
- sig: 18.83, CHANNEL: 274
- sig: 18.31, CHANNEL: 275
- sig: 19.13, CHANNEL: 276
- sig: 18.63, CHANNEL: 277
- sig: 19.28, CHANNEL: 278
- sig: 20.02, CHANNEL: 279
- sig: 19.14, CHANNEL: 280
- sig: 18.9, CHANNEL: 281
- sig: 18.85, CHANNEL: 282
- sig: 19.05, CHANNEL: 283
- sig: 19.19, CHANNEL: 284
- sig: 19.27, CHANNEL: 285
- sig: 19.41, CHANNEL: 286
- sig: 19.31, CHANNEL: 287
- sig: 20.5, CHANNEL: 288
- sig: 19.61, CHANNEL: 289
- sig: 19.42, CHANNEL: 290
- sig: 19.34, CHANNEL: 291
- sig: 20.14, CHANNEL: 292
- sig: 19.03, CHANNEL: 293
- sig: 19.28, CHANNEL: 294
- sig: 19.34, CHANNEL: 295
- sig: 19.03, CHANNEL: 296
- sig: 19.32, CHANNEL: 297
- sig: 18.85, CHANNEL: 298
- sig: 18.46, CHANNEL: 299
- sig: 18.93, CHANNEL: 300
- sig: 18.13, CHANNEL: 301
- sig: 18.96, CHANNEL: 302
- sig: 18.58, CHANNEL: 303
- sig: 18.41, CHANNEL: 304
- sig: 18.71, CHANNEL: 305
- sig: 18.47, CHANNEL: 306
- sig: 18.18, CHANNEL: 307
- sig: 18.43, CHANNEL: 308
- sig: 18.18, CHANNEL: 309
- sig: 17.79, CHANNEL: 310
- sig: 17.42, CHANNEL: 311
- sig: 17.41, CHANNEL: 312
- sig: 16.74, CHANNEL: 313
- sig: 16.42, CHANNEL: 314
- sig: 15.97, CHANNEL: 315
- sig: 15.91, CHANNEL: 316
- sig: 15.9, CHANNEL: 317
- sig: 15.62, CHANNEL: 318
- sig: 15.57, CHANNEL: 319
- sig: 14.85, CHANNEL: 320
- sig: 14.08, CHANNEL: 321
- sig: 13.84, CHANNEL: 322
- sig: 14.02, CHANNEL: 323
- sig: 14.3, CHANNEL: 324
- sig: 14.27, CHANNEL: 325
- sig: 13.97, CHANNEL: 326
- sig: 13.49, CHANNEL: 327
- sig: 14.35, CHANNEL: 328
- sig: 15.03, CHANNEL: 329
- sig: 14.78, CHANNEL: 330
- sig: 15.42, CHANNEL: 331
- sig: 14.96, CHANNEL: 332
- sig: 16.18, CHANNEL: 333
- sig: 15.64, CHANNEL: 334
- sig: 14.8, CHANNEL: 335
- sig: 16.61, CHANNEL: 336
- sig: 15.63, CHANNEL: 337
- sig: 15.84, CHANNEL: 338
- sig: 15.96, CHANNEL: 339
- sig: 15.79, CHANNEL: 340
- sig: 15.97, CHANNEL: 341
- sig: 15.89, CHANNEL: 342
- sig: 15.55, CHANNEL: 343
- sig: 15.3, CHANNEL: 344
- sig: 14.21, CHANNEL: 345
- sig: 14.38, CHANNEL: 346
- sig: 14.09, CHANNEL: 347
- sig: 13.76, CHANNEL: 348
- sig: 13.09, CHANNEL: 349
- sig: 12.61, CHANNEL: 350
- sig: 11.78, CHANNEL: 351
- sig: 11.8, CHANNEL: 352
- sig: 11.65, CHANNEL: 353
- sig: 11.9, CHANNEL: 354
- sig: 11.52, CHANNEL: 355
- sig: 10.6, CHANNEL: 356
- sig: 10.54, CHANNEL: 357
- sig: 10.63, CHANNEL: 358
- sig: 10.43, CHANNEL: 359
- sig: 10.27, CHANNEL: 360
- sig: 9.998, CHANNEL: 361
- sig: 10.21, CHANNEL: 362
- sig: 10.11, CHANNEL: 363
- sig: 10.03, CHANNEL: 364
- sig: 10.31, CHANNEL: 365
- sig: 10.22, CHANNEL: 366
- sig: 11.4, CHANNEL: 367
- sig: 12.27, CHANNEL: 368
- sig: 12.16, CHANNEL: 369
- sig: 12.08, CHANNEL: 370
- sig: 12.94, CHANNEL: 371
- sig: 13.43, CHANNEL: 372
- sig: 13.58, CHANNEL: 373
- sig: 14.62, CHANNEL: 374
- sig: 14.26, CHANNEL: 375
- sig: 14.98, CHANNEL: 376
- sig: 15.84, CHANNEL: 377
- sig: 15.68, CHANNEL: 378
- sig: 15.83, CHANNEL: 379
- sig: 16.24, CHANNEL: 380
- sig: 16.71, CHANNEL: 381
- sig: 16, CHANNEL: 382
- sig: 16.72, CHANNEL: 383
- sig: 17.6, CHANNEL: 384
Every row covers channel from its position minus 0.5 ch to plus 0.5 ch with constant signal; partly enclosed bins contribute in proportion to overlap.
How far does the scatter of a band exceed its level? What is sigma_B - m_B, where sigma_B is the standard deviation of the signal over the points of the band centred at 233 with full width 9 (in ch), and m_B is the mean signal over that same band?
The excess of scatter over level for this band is -21.4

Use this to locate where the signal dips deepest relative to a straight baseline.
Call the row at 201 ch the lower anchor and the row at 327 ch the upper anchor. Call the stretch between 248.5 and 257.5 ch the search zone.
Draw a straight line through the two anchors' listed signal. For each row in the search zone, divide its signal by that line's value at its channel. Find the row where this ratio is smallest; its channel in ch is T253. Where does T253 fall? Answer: 253 ch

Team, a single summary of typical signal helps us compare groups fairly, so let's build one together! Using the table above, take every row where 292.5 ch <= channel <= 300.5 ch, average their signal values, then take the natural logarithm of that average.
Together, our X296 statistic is 2.95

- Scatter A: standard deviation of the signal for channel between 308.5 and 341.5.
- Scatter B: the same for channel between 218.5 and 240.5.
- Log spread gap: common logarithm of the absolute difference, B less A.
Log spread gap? -0.51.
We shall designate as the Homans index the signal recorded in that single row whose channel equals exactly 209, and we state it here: 18.44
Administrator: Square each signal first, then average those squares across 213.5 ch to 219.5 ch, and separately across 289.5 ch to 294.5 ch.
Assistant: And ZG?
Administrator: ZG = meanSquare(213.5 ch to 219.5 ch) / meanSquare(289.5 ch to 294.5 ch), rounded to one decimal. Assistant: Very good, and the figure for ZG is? 1.0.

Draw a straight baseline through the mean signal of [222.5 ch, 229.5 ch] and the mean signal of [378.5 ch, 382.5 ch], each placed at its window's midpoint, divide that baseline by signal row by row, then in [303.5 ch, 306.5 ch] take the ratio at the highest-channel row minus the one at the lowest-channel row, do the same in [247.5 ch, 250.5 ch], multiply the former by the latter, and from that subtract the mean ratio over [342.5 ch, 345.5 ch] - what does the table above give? -1.16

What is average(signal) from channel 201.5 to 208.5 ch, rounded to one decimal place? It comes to 17.2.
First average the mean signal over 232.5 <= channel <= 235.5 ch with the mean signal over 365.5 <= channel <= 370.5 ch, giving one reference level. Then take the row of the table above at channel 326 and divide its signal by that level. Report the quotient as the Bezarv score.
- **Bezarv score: 0.831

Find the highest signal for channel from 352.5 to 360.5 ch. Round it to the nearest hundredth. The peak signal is 11.90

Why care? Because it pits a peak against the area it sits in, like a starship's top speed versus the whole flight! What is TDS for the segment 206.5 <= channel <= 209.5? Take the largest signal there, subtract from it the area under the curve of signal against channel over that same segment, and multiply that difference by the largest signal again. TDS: -666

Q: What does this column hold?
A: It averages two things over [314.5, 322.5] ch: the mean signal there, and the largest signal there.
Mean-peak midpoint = 15.6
